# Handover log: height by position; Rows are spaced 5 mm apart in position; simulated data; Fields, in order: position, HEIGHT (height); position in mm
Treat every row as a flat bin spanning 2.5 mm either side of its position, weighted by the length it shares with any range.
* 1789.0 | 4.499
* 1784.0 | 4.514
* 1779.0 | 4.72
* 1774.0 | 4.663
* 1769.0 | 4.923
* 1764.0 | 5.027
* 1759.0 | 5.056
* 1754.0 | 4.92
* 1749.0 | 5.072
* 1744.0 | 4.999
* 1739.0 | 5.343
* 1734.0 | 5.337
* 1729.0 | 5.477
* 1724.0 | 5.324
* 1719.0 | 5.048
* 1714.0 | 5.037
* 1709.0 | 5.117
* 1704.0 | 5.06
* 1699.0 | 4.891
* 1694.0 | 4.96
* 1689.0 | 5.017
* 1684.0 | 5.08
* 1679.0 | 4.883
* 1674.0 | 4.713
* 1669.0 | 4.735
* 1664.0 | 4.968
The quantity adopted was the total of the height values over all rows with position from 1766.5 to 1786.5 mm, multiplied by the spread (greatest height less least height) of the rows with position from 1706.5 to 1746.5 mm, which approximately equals 9.0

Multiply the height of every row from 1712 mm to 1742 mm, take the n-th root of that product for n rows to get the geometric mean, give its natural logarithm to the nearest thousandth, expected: 1.660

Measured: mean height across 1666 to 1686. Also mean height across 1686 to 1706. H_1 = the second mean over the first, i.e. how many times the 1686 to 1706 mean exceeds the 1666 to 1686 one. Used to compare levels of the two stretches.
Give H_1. 1.027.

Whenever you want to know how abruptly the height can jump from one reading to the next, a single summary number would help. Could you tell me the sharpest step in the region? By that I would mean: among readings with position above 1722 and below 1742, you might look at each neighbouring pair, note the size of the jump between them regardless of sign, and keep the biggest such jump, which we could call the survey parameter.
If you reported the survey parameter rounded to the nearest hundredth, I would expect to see 0.15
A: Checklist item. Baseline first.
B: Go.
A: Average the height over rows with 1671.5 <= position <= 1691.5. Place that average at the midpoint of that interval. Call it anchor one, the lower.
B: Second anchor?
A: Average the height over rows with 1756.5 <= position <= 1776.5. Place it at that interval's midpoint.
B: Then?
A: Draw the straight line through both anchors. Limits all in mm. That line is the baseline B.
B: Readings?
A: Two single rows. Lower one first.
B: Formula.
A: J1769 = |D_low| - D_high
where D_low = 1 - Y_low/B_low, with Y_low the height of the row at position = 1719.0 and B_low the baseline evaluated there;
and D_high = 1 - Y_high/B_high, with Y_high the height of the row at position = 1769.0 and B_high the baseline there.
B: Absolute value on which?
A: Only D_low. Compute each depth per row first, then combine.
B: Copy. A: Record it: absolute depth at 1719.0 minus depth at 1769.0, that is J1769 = 0.027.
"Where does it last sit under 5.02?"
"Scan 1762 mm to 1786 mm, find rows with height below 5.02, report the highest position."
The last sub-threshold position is 1784.0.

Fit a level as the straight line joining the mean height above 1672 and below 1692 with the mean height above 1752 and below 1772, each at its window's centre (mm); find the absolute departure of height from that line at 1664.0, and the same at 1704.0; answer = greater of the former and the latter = 0.12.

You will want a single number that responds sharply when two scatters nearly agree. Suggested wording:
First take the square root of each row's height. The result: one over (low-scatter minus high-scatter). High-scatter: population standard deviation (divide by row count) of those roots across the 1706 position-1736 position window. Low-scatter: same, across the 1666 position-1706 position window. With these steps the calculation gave -149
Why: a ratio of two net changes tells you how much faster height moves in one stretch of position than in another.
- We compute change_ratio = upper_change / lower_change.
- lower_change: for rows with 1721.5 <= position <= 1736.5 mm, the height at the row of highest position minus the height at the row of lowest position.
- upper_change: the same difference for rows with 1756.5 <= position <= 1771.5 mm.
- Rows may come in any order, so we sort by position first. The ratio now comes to -10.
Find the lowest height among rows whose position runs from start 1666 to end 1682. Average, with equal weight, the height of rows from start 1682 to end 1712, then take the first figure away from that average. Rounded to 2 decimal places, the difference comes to 0.31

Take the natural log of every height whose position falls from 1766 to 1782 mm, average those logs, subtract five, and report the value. -3.44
